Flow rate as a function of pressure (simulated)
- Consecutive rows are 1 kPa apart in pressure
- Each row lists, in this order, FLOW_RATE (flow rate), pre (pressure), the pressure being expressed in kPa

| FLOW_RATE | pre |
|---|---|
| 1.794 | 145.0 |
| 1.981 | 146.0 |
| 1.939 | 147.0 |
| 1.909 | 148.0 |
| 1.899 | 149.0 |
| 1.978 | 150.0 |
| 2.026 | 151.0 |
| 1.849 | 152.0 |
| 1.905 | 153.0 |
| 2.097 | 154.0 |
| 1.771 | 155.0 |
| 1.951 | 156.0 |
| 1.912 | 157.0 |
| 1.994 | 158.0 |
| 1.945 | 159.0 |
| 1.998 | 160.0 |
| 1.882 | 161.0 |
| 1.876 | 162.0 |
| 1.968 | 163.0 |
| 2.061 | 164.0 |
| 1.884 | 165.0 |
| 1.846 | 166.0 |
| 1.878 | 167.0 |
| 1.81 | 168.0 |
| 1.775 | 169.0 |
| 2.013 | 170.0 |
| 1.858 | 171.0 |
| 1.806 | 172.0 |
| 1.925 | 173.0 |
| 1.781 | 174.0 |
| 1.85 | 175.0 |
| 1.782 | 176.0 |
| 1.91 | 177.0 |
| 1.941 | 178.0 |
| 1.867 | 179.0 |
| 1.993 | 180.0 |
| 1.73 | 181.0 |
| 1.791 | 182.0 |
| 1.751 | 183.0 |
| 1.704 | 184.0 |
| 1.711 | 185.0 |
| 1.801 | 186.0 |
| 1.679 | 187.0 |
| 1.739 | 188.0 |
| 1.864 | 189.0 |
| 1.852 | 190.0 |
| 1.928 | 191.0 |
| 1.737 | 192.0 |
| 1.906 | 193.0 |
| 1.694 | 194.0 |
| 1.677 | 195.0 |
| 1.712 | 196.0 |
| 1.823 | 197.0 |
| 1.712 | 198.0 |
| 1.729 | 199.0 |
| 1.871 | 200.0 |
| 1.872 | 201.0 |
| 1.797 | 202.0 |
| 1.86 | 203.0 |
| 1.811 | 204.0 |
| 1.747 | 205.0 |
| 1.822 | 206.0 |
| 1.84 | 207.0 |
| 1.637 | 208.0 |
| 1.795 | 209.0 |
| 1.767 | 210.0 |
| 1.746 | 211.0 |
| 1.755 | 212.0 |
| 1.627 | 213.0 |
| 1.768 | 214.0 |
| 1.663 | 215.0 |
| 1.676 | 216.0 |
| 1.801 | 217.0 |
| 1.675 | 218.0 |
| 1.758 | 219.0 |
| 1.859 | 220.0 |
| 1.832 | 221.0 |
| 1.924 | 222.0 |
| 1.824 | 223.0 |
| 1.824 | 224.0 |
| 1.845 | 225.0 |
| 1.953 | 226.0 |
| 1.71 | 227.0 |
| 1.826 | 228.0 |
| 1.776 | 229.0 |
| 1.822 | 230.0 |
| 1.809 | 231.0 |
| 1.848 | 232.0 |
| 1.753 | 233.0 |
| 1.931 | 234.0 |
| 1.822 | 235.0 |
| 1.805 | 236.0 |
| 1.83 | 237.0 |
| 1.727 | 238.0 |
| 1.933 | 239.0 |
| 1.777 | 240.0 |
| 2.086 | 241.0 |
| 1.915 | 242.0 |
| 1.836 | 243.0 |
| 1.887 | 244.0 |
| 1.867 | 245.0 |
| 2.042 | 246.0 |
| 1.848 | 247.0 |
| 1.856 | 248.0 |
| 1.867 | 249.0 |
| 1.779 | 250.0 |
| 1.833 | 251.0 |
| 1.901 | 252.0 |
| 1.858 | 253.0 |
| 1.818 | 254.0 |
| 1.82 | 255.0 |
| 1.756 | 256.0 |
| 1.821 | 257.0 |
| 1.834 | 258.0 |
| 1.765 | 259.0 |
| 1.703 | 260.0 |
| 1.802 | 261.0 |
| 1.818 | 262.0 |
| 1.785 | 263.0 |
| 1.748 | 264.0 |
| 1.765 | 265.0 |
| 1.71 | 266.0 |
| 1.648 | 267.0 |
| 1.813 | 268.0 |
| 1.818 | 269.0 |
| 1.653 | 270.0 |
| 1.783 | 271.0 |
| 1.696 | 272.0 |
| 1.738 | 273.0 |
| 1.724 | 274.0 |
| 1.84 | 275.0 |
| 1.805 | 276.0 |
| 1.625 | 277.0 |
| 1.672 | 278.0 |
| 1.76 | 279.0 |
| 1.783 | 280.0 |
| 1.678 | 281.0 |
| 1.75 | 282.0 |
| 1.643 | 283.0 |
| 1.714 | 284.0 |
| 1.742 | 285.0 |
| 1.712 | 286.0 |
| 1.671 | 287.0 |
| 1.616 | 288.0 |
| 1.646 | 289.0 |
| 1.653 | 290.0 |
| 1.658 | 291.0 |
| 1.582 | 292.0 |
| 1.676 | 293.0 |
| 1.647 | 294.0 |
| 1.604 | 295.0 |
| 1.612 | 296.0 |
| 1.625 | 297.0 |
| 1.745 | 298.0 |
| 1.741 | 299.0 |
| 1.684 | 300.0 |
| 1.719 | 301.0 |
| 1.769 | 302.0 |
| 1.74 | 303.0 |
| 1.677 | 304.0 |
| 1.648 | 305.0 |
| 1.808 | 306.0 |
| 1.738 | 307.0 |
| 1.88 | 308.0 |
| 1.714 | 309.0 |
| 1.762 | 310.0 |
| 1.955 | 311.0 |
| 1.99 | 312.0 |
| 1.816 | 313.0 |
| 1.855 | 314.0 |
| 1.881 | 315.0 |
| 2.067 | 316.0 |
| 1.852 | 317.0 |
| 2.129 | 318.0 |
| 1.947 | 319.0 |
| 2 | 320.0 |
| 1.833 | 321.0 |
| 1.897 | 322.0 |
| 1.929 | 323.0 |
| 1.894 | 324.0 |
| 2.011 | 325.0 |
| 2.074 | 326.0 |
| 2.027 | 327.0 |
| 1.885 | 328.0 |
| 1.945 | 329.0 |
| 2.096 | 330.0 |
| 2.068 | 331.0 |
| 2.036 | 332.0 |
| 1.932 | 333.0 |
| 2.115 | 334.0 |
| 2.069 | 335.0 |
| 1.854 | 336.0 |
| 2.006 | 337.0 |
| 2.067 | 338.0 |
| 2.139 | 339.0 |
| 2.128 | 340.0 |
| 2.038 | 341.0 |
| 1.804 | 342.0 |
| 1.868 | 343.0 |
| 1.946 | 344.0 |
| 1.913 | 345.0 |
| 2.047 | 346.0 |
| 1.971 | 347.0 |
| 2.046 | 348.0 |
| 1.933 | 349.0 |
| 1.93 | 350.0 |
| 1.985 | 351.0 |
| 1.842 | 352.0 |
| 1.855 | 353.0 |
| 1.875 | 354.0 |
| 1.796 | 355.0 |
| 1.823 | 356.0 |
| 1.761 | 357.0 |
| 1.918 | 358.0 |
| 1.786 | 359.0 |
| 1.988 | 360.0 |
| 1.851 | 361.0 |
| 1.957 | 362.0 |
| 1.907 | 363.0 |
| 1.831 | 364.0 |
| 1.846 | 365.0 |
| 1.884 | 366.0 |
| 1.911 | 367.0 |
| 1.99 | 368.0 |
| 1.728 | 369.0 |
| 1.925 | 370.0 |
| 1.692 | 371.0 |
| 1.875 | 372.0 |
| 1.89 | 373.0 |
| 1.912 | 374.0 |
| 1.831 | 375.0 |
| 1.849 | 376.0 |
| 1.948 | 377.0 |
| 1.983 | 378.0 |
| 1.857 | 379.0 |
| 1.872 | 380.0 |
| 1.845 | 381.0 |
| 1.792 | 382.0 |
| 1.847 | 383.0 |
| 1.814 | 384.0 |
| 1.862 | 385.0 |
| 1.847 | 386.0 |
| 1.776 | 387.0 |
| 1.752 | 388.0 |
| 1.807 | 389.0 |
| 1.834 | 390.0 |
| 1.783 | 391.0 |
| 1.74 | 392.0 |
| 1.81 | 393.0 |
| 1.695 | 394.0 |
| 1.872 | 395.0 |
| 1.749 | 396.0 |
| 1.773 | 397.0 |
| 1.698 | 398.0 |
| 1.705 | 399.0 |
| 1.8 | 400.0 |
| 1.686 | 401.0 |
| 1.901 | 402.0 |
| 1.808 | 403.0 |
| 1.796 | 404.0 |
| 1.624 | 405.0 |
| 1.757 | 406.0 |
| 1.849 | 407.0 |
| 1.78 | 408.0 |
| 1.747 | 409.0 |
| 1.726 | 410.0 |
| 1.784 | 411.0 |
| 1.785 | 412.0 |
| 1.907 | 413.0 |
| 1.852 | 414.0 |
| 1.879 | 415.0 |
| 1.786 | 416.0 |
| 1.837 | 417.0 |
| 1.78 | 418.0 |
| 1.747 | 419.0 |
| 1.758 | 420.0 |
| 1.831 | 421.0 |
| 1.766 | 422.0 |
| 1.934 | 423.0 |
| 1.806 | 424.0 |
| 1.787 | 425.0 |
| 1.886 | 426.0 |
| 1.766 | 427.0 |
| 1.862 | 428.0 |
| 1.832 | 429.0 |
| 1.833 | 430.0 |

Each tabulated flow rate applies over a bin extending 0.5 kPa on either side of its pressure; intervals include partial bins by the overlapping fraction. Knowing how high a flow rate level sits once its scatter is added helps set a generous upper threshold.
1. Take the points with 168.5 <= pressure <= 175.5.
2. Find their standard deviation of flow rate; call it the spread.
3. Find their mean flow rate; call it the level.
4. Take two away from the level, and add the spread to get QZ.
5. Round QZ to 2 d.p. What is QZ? -0.06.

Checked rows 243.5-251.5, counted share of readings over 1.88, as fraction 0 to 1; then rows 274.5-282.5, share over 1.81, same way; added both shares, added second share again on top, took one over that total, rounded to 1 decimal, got 2.0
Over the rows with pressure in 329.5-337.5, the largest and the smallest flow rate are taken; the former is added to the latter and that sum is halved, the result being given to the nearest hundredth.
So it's 1.98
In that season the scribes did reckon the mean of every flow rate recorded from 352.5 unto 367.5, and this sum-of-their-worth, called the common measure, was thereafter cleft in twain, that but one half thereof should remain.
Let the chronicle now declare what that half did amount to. 0.93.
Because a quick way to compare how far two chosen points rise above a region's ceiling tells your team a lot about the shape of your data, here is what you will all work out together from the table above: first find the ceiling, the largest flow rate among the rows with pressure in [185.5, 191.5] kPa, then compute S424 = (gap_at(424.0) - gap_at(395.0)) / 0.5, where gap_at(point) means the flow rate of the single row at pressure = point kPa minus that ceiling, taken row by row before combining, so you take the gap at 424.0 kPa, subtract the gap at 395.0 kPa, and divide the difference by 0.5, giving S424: -0.13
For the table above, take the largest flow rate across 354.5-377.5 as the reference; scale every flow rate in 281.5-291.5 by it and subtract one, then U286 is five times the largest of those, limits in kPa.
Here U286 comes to -0.6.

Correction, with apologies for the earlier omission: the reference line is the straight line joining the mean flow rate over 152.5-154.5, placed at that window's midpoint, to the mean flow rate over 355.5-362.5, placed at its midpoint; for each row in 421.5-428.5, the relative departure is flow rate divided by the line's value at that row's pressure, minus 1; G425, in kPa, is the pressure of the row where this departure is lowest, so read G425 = 422.0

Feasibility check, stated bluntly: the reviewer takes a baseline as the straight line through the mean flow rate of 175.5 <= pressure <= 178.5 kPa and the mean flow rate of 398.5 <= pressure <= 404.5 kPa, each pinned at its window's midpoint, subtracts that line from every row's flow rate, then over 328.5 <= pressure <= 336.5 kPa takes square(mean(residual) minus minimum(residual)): 0.025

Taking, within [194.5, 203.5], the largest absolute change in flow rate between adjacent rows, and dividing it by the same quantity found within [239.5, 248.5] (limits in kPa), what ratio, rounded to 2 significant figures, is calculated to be 0.46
